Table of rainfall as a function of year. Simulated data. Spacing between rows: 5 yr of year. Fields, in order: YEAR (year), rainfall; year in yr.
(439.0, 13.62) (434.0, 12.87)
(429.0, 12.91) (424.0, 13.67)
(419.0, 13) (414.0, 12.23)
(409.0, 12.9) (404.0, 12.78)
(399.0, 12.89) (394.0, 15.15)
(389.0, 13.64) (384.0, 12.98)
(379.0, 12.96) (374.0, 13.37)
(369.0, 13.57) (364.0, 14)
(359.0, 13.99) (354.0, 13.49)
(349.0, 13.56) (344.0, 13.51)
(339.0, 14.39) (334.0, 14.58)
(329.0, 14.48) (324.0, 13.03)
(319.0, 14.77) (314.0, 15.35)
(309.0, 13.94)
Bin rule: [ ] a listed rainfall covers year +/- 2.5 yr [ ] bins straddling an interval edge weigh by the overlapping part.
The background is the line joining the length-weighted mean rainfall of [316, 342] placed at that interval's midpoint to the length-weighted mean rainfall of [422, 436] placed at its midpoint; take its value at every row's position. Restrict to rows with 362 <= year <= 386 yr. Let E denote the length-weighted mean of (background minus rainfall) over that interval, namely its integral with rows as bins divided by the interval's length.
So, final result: 0.38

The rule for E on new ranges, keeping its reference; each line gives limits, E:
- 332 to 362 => 0.15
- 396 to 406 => 0.50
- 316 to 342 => 0.00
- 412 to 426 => 0.29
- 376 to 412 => 0.22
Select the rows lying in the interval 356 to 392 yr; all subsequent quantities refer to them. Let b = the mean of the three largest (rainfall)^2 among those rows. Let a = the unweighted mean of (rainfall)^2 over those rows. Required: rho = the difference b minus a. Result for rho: 10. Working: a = 182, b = 193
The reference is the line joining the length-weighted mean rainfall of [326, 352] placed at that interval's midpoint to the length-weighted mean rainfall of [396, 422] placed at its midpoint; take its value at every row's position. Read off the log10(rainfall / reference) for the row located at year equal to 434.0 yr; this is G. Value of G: 0.017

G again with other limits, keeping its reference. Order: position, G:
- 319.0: 0.010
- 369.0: 0.001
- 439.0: 0.045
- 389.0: 0.015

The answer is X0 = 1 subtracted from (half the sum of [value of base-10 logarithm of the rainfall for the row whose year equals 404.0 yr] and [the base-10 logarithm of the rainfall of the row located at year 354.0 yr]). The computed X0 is 0.12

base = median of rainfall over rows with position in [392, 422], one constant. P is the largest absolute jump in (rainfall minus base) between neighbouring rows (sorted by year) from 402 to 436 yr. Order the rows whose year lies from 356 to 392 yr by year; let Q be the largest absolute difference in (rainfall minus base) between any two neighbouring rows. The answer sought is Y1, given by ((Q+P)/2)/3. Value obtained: 0.2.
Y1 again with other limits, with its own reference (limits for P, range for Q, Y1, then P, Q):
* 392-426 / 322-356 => 0.6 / 2.3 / 1.45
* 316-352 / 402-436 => 0.4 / 1.7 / 0.77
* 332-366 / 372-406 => 0.5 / 0.9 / 2.26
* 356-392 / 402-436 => 0.2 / 0.7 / 0.77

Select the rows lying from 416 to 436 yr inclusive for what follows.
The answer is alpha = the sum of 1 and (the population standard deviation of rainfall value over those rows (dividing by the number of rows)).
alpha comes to 1.33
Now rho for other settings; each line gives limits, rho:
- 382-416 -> 19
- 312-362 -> 22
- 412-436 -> 7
